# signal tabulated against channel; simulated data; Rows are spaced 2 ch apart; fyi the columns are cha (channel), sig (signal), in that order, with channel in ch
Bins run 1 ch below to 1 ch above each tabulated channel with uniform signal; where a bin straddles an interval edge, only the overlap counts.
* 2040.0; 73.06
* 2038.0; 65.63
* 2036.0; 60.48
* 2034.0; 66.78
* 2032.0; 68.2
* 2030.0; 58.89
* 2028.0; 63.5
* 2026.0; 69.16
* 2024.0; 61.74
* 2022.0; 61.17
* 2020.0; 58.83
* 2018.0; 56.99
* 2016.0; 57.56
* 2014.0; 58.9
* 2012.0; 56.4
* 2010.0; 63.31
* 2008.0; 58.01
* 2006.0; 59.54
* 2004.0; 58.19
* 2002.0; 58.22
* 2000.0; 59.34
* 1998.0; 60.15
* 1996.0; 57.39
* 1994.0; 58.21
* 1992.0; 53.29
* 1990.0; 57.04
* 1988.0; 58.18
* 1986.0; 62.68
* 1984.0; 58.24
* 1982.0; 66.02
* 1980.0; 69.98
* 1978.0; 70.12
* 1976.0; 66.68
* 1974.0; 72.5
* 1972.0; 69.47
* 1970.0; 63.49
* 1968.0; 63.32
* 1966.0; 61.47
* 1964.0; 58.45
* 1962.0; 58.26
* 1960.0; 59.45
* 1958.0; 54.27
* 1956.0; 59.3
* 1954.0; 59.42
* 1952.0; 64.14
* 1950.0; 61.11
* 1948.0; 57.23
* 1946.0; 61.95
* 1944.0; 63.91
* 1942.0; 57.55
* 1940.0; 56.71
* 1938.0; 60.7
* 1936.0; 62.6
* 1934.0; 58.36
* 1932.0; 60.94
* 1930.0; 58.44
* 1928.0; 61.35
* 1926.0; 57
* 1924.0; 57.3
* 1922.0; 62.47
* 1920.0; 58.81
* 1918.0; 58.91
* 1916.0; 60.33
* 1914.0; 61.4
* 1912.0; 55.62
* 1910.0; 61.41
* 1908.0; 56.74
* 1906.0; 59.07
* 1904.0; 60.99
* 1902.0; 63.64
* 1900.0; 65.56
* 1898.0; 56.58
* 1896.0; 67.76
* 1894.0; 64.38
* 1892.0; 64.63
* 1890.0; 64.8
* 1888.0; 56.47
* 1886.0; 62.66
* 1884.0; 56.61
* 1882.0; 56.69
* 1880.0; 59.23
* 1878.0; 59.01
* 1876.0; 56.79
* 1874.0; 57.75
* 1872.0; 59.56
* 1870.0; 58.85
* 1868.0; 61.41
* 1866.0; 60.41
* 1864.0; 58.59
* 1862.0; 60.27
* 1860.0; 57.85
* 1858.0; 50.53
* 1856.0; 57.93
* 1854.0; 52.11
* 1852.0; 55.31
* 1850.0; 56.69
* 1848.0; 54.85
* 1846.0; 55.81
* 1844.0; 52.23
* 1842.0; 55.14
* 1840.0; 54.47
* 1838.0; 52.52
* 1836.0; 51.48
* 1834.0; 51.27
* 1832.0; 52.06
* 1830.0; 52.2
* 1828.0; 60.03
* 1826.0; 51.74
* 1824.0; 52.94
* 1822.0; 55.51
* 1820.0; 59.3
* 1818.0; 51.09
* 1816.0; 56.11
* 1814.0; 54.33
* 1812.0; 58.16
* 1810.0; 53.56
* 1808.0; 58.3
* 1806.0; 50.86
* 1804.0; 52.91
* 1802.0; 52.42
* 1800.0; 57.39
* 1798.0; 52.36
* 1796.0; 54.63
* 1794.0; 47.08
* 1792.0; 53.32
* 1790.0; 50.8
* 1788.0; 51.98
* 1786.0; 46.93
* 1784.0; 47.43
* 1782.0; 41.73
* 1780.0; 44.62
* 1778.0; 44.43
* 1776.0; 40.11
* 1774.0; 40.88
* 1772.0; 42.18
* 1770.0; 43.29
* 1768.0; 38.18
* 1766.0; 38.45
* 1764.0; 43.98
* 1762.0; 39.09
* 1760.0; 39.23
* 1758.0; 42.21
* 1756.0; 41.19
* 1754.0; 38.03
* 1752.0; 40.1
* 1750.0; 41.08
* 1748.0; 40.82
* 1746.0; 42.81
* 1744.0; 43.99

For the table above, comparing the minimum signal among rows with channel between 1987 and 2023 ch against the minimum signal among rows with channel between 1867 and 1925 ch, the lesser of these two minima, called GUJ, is 53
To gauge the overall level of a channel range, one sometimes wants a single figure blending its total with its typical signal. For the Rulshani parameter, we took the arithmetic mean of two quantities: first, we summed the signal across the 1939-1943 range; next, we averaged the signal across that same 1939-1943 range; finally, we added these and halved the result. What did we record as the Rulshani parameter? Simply 85.7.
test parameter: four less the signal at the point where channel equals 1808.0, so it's -54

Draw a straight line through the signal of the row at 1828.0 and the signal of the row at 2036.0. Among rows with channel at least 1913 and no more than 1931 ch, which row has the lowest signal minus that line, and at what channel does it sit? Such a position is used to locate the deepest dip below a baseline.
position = 1926.0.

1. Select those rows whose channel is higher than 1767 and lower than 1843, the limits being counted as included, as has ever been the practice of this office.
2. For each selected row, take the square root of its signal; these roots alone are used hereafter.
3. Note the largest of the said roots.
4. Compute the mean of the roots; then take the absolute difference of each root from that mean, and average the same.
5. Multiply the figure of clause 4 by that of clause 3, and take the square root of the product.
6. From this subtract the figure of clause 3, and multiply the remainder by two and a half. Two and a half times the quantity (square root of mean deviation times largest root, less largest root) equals -15.5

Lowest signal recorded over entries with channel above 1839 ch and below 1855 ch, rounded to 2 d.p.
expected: 52.11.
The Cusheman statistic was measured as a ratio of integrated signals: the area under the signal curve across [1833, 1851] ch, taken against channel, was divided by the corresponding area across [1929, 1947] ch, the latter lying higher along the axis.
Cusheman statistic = 0.895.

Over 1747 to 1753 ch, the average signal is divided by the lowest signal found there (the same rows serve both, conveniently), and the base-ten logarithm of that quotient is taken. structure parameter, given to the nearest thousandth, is 0.006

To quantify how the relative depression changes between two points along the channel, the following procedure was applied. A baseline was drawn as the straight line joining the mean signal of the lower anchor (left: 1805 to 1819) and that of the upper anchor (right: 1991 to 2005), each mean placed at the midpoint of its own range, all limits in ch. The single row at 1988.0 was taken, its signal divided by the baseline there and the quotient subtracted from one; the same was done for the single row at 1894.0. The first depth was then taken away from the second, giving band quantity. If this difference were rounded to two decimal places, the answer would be -0.14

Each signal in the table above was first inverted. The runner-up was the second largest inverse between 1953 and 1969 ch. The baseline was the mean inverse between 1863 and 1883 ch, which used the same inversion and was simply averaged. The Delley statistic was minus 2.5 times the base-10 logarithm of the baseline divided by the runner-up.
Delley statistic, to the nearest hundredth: 0.01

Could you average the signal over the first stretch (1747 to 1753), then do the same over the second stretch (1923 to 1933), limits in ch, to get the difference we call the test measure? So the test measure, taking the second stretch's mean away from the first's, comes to -18.3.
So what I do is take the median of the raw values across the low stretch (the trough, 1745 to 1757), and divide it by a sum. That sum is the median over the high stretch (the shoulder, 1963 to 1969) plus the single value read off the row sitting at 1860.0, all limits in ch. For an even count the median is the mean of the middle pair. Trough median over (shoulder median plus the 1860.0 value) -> 0.34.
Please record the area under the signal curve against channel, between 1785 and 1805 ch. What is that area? 1040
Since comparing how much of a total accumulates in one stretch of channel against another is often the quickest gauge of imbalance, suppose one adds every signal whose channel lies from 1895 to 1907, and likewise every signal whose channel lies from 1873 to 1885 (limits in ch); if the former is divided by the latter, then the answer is 1.1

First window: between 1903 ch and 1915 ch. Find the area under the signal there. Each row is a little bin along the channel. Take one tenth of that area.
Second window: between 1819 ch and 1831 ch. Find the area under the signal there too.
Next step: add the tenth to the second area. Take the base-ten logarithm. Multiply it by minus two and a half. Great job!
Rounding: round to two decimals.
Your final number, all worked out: -7.16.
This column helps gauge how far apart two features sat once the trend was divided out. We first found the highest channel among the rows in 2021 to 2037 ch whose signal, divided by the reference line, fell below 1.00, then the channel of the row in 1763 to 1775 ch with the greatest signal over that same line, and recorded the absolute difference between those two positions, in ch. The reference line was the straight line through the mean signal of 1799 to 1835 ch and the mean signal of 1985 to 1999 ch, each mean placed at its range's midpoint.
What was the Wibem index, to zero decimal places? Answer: 266 ch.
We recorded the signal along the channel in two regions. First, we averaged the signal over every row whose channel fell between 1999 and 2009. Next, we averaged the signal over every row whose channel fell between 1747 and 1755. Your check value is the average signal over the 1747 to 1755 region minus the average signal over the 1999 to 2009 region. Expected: -19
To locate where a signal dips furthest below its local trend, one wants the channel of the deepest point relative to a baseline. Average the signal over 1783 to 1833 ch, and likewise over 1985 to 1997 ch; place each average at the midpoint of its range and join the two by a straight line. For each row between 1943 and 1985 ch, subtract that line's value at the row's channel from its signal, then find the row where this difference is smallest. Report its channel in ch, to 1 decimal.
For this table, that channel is 1958.0 ch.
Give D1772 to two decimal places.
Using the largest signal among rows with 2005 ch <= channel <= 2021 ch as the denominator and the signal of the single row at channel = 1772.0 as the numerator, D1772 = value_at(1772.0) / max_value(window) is 0.67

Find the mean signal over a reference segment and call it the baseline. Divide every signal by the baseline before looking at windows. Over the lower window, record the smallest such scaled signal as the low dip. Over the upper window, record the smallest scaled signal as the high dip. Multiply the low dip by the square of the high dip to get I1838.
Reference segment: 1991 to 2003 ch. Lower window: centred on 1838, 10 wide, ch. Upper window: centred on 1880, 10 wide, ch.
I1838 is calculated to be 0.85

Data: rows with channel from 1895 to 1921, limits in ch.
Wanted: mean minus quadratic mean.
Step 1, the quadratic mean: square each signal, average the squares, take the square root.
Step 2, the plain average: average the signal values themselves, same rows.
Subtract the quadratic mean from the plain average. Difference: -0.10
